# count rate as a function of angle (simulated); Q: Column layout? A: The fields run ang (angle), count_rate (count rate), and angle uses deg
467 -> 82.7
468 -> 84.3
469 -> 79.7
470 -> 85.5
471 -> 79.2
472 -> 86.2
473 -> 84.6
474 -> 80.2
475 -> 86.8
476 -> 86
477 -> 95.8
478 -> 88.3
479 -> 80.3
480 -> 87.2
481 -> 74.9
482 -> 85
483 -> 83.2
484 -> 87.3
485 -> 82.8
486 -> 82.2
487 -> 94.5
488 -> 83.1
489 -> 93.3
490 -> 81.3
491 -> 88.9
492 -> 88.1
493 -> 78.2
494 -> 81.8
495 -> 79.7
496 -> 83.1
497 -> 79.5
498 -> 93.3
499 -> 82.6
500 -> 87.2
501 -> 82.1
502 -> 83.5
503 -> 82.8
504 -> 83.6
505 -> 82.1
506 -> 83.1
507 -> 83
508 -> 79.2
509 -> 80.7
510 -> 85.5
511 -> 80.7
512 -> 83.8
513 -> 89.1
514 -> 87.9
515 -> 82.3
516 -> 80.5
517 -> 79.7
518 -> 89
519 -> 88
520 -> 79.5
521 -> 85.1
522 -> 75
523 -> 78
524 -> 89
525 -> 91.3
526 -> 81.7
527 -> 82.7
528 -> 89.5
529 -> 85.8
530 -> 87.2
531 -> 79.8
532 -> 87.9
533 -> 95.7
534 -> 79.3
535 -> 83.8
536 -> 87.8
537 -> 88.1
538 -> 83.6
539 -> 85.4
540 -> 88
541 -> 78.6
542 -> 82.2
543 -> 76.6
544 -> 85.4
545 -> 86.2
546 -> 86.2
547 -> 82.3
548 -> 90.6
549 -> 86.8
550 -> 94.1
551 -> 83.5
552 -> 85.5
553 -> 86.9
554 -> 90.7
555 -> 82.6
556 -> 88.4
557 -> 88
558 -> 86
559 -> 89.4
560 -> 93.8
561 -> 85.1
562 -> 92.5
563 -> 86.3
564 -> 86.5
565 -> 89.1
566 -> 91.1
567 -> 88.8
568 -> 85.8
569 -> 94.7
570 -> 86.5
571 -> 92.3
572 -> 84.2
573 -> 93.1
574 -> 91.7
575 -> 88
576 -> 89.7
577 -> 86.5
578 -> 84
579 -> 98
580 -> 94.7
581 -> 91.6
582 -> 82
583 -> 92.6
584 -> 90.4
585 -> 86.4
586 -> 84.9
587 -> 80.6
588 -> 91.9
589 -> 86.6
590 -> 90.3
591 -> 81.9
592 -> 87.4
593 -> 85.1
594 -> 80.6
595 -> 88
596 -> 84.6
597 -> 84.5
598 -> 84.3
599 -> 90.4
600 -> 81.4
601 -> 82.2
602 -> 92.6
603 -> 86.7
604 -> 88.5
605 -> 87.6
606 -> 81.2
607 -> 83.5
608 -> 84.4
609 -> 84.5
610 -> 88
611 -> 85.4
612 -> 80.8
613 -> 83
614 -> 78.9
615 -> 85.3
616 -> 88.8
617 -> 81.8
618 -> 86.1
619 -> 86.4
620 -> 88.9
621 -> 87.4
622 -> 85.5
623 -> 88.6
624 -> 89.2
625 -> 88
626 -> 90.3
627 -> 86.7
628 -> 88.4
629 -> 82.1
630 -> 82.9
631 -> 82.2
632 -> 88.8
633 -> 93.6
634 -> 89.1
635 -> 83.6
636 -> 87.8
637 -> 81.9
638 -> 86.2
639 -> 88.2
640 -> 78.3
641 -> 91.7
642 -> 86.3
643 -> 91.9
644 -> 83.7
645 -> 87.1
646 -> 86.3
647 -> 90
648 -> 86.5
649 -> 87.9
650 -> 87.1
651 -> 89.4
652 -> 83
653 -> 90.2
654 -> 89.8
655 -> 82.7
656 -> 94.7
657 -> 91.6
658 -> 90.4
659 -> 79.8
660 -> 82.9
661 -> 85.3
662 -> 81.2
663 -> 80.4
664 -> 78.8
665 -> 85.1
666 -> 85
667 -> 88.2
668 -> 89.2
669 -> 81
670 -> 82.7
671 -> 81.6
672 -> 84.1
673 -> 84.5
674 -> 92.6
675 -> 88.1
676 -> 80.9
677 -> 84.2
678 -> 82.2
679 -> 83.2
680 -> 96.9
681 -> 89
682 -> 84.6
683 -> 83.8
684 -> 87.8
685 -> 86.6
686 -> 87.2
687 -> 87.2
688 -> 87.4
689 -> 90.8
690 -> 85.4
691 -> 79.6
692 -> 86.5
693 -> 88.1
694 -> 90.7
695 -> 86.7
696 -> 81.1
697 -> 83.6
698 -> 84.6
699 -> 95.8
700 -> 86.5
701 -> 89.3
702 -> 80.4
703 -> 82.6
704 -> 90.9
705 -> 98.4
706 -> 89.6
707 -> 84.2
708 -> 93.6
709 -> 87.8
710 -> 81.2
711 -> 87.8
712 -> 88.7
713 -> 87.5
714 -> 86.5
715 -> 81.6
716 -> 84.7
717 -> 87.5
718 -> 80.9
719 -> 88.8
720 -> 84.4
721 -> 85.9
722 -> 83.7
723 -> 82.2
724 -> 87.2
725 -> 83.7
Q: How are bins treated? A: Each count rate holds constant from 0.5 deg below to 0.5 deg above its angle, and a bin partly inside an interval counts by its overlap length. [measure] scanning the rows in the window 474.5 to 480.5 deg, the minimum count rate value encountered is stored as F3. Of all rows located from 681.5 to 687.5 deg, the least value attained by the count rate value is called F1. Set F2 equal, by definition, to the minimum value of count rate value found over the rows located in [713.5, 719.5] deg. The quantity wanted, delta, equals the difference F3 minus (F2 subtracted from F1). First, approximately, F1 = 83.8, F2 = 80.9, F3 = 80.3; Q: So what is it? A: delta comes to 77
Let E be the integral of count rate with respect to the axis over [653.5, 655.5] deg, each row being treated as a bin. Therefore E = 172.5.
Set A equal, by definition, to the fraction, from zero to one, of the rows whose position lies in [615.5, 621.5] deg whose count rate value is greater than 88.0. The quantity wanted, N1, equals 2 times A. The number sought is 0.67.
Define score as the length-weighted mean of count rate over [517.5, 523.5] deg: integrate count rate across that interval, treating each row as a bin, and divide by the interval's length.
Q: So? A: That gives 82.4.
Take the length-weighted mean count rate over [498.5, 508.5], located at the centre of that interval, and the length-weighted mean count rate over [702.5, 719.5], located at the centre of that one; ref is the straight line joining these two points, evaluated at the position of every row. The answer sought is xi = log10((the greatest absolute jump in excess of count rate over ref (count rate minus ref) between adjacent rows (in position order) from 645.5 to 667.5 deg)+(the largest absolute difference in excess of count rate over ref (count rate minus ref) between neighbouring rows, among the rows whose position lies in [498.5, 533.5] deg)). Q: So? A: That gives 1.36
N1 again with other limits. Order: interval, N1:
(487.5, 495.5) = 0.75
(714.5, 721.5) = 0.29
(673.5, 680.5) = 0.86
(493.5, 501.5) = 0.25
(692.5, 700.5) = 0.75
